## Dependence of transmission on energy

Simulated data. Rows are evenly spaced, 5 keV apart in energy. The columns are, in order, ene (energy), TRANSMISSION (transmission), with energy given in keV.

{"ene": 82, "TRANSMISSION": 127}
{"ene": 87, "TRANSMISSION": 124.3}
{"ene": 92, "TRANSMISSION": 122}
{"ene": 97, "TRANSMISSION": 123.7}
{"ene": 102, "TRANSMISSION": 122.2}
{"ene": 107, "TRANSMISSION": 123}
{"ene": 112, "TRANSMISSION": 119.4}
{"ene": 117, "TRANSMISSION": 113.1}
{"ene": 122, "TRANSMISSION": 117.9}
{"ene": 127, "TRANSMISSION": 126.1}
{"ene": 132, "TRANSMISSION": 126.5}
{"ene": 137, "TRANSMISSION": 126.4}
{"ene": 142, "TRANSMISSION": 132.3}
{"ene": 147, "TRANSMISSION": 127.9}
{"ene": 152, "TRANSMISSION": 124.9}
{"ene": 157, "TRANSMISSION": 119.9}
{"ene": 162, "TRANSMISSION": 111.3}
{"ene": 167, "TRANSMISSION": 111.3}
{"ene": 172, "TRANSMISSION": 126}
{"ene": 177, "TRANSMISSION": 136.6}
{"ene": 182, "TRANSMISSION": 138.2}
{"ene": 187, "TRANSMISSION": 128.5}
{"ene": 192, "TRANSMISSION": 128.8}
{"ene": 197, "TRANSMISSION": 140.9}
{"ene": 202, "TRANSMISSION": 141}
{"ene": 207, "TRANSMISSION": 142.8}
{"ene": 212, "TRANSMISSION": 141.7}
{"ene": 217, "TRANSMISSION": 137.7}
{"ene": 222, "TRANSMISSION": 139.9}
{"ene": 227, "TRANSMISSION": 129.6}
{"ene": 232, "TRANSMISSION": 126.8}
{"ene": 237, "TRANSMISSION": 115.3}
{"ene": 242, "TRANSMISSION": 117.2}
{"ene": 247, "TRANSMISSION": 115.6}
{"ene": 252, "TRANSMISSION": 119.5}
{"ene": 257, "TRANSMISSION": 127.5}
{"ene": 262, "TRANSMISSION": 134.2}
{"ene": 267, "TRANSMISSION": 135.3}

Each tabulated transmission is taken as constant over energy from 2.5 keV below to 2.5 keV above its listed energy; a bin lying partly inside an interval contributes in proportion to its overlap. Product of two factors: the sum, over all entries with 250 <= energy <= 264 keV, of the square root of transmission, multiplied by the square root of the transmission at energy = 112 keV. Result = 369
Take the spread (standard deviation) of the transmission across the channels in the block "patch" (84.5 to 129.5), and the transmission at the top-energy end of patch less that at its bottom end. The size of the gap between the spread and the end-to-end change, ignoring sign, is 2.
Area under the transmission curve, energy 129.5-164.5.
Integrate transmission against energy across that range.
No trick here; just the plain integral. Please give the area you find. 4346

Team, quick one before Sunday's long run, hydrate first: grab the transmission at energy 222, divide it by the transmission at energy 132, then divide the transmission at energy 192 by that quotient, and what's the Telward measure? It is 116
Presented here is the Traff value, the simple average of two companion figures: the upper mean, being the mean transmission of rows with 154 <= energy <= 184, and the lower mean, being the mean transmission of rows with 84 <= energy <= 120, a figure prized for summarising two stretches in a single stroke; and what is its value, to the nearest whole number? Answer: 122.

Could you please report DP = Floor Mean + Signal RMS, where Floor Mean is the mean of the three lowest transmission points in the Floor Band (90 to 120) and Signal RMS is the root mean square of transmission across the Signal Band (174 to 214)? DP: 256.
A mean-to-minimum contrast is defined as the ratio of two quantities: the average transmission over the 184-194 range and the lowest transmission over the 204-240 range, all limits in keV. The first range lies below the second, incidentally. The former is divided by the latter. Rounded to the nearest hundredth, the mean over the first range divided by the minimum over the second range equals 1.12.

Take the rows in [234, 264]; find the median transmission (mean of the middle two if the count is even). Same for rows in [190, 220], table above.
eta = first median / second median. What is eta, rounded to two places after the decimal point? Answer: 0.84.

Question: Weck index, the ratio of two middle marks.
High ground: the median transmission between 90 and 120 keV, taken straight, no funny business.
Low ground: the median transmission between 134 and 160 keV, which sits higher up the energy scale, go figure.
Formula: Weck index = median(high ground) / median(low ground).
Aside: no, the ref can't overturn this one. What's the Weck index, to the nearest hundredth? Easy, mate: 0.97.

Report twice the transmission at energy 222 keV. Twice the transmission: 280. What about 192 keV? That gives 258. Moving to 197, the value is 282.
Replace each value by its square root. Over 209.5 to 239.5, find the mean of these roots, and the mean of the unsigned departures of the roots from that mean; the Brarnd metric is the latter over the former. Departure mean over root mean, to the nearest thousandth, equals 0.030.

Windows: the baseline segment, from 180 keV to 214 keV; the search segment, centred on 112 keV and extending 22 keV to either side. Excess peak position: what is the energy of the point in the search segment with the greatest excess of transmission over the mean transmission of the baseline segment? 132 keV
